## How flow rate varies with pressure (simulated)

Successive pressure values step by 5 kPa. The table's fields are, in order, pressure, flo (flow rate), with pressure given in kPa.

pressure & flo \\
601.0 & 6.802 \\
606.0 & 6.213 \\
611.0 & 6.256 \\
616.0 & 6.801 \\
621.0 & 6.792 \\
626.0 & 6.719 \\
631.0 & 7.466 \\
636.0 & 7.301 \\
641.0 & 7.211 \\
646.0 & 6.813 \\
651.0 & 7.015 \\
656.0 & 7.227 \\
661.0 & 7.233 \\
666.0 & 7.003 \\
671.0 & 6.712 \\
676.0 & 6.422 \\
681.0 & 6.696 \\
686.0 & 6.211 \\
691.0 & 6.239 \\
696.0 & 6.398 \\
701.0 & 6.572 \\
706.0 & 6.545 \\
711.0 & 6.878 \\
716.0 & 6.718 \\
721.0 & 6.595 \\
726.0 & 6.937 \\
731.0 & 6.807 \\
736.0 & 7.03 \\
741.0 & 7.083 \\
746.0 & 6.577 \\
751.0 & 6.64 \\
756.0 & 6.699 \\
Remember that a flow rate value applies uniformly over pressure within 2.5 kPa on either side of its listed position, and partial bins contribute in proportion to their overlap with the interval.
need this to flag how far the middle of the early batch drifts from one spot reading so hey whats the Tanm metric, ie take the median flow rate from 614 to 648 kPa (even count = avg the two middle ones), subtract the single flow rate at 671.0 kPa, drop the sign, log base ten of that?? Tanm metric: -1.0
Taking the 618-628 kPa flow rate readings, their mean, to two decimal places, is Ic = 6.76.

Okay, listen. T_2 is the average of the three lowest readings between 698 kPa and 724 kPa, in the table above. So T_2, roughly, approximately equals 6.6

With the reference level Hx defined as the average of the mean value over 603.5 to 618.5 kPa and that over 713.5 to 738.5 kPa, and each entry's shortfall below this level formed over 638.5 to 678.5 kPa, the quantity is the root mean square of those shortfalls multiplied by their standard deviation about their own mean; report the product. 0.12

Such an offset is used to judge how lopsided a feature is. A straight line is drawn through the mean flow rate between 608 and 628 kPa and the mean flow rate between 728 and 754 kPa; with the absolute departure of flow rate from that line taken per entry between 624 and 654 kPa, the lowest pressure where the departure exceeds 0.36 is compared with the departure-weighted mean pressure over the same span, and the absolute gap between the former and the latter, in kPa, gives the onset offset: 6.7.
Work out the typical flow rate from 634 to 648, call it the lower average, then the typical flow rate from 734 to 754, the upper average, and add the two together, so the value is 13.9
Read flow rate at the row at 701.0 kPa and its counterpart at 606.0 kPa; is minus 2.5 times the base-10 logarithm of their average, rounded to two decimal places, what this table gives -2.01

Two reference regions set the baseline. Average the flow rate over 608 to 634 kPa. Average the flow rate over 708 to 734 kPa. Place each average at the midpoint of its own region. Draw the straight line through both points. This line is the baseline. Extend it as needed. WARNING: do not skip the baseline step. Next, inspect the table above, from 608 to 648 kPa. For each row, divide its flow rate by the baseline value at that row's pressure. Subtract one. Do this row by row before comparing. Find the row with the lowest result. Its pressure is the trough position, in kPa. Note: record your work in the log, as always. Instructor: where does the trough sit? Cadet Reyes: 611.0 kPa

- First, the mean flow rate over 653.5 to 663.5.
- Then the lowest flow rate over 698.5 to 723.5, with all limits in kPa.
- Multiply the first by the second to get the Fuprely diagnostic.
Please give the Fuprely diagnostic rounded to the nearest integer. 47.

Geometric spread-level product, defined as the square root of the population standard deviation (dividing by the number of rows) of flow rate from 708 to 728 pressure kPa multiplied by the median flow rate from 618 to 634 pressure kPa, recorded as 0.96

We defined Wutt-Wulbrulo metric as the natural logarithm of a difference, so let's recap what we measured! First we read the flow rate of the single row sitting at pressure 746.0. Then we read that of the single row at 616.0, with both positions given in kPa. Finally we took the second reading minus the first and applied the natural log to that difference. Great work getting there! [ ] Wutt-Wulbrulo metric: -1.5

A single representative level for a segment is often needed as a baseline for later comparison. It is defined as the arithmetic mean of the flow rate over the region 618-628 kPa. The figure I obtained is 6.76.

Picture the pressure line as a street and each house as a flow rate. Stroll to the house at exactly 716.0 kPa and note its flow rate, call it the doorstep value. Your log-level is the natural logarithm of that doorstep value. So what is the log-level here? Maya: 1.90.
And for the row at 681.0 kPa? 1.90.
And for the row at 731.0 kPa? 1.92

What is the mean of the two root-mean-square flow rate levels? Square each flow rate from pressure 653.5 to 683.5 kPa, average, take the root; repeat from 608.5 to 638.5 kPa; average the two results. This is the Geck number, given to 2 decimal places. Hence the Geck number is 6.89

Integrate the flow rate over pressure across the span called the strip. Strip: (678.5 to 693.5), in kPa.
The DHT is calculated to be 96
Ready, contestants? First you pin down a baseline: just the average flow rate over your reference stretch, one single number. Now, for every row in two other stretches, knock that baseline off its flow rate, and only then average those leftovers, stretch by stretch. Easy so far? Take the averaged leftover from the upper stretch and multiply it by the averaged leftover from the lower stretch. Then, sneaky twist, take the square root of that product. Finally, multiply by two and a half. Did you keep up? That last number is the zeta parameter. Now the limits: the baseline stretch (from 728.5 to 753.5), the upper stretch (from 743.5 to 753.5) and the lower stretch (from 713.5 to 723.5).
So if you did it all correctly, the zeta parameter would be 0.48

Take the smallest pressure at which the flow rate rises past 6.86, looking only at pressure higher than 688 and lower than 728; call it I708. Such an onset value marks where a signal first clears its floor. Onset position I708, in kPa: 711.0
